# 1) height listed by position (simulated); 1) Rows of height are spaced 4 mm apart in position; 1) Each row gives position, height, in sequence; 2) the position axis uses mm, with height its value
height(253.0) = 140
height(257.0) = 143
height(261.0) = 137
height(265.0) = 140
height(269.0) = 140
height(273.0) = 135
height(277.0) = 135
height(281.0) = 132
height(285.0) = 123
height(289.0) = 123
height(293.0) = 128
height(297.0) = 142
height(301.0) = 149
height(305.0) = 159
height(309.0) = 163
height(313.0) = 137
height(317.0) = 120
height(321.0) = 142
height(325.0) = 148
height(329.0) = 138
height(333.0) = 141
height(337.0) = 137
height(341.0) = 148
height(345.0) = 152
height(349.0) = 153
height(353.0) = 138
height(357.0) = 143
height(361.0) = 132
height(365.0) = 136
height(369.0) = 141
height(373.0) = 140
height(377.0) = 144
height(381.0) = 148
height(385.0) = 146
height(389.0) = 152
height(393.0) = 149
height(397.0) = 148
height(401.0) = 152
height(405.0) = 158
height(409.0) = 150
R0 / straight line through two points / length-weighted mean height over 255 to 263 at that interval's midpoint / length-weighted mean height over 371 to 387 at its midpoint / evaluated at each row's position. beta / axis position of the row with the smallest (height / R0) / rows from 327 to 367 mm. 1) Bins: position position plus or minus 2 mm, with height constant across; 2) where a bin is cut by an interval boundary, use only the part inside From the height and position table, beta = 361.0 mm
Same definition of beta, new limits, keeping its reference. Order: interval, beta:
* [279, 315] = 289.0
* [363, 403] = 365.0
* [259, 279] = 277.0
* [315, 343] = 317.0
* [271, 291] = 289.0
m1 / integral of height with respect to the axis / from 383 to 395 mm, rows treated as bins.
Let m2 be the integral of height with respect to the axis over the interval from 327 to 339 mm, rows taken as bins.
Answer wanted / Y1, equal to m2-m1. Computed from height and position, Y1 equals -124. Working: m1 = 1788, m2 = 1664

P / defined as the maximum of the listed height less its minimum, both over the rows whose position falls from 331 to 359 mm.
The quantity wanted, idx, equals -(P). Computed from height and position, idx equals -16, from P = 16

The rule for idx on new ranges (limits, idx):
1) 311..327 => -28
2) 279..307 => -36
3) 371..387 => -8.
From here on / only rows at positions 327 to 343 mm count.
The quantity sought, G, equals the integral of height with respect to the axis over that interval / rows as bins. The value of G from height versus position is 2256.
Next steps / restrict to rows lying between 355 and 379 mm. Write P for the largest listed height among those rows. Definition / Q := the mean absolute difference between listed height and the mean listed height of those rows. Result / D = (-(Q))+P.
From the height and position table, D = 140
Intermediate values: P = 144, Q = 4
